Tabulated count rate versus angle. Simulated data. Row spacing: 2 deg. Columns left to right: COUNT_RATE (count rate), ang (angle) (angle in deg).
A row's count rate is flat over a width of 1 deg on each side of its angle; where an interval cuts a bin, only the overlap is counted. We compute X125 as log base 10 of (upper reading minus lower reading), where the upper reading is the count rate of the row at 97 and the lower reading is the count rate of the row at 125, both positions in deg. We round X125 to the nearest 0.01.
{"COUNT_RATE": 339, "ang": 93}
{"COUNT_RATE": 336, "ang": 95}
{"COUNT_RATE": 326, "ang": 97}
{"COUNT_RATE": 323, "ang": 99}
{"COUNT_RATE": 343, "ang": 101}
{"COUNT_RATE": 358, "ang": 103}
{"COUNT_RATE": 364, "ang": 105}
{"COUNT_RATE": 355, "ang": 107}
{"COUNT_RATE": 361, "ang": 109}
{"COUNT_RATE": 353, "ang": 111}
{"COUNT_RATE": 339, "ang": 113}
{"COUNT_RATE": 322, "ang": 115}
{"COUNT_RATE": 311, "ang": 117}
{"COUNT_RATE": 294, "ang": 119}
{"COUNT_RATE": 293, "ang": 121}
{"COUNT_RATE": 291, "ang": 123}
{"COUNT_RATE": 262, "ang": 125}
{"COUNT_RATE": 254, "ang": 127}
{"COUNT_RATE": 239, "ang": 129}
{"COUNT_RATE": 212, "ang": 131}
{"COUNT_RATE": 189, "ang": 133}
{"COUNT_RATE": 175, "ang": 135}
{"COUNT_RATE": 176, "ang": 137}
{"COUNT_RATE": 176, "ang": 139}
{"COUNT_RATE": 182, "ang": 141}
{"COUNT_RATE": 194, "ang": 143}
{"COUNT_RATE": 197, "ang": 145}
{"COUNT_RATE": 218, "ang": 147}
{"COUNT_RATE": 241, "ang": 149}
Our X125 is 1.81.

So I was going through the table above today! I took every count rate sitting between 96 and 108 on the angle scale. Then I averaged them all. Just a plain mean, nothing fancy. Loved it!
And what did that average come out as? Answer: 345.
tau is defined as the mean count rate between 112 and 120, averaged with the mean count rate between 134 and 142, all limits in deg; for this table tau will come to 247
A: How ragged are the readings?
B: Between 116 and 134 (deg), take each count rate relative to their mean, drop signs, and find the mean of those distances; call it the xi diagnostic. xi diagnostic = 33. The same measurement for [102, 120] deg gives 21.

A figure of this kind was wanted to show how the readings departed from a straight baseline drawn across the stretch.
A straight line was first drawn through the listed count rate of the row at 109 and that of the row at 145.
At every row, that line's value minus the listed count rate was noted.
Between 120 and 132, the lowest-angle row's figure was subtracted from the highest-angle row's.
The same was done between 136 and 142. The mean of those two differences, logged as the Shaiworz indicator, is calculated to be 6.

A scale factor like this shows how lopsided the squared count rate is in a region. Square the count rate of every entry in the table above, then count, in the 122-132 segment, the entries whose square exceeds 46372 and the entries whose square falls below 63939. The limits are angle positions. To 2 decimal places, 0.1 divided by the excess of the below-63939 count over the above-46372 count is -0.05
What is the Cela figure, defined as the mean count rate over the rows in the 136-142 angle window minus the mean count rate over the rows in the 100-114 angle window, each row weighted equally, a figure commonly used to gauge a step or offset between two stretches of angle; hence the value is -175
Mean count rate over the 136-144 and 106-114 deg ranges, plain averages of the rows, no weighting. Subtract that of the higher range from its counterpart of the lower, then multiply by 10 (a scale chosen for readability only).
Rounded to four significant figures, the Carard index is 1700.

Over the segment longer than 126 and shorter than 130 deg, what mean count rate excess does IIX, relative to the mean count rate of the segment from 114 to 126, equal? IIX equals -49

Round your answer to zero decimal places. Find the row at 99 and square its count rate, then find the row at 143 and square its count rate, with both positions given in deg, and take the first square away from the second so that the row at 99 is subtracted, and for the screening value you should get -66693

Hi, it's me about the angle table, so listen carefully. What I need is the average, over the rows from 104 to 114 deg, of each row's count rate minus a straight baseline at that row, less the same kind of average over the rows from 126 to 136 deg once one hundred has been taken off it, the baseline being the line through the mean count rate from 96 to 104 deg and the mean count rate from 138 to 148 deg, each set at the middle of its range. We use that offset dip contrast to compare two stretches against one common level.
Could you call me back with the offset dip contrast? 167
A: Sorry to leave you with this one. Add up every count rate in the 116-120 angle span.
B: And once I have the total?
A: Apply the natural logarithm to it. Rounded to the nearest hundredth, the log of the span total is 6.41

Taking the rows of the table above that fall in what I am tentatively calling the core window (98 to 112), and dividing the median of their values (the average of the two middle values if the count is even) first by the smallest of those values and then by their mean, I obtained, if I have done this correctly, 0.0031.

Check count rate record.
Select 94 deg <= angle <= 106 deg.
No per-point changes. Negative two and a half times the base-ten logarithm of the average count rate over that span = -6.3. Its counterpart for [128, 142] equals -5.7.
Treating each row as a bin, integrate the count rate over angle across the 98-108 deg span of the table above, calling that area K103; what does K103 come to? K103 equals 3486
